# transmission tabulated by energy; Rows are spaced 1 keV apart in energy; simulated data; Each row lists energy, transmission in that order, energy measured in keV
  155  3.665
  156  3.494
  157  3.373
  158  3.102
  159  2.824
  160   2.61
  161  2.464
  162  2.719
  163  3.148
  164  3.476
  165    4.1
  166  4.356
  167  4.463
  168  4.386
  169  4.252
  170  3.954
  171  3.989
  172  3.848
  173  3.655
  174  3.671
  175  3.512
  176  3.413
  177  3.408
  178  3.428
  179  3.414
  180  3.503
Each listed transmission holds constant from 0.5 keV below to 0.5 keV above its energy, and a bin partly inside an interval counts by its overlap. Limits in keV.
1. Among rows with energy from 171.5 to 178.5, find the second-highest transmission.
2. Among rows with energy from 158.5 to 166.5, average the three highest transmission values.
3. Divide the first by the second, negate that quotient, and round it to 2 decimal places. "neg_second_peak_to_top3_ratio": -0.92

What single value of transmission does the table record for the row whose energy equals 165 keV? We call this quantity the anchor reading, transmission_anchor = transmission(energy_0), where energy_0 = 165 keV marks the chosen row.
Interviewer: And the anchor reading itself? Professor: 4.1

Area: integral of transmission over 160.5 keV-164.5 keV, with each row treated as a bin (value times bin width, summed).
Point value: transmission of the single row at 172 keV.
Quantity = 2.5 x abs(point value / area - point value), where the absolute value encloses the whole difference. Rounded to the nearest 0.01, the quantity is 8.81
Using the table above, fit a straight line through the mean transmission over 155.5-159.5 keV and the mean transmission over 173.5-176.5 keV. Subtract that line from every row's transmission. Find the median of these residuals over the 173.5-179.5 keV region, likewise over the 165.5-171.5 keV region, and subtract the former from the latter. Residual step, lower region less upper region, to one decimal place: 1.1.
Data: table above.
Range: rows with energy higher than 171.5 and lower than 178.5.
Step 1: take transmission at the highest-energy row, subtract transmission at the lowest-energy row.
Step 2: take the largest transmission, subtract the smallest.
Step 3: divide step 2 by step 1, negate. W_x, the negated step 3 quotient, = 1.0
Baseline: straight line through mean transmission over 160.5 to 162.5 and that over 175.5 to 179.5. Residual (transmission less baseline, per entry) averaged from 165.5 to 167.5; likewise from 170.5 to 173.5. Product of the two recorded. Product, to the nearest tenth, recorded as 1.1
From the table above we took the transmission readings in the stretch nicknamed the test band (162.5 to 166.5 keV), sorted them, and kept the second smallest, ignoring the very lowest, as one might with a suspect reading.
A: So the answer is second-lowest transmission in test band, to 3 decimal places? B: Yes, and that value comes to 3.476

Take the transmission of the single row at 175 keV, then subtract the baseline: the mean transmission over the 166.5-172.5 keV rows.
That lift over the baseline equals -0.64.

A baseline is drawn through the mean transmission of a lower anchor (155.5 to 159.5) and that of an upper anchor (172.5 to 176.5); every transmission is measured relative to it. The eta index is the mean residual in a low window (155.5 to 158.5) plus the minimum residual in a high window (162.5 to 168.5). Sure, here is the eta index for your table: 0.0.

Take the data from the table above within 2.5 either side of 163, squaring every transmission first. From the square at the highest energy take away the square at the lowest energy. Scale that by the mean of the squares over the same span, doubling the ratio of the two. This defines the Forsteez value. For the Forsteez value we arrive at 2.05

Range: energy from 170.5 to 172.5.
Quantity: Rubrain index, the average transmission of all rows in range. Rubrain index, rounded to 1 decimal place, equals 3.9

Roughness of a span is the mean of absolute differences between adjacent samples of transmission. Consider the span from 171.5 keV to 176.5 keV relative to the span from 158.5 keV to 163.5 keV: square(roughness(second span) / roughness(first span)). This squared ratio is 0.20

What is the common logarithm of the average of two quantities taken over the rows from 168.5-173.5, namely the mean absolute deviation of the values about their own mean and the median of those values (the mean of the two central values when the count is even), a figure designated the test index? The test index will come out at 0.312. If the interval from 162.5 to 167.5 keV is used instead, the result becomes 0.360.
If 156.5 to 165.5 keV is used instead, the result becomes 0.242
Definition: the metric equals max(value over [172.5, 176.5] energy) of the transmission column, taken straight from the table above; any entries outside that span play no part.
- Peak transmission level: 3.671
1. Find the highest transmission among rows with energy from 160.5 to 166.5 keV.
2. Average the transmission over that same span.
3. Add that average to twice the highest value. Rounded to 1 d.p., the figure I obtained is 12.1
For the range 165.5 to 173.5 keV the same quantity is 13.0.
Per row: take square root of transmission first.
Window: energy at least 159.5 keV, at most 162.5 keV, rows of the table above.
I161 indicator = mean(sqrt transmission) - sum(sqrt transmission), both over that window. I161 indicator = -3.2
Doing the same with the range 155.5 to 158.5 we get -3.6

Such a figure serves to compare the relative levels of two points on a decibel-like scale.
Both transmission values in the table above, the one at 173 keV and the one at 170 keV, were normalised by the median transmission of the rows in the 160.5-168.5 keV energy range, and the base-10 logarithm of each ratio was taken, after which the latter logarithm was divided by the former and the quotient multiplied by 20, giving -24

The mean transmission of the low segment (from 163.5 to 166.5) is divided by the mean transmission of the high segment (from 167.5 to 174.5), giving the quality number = 1.0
